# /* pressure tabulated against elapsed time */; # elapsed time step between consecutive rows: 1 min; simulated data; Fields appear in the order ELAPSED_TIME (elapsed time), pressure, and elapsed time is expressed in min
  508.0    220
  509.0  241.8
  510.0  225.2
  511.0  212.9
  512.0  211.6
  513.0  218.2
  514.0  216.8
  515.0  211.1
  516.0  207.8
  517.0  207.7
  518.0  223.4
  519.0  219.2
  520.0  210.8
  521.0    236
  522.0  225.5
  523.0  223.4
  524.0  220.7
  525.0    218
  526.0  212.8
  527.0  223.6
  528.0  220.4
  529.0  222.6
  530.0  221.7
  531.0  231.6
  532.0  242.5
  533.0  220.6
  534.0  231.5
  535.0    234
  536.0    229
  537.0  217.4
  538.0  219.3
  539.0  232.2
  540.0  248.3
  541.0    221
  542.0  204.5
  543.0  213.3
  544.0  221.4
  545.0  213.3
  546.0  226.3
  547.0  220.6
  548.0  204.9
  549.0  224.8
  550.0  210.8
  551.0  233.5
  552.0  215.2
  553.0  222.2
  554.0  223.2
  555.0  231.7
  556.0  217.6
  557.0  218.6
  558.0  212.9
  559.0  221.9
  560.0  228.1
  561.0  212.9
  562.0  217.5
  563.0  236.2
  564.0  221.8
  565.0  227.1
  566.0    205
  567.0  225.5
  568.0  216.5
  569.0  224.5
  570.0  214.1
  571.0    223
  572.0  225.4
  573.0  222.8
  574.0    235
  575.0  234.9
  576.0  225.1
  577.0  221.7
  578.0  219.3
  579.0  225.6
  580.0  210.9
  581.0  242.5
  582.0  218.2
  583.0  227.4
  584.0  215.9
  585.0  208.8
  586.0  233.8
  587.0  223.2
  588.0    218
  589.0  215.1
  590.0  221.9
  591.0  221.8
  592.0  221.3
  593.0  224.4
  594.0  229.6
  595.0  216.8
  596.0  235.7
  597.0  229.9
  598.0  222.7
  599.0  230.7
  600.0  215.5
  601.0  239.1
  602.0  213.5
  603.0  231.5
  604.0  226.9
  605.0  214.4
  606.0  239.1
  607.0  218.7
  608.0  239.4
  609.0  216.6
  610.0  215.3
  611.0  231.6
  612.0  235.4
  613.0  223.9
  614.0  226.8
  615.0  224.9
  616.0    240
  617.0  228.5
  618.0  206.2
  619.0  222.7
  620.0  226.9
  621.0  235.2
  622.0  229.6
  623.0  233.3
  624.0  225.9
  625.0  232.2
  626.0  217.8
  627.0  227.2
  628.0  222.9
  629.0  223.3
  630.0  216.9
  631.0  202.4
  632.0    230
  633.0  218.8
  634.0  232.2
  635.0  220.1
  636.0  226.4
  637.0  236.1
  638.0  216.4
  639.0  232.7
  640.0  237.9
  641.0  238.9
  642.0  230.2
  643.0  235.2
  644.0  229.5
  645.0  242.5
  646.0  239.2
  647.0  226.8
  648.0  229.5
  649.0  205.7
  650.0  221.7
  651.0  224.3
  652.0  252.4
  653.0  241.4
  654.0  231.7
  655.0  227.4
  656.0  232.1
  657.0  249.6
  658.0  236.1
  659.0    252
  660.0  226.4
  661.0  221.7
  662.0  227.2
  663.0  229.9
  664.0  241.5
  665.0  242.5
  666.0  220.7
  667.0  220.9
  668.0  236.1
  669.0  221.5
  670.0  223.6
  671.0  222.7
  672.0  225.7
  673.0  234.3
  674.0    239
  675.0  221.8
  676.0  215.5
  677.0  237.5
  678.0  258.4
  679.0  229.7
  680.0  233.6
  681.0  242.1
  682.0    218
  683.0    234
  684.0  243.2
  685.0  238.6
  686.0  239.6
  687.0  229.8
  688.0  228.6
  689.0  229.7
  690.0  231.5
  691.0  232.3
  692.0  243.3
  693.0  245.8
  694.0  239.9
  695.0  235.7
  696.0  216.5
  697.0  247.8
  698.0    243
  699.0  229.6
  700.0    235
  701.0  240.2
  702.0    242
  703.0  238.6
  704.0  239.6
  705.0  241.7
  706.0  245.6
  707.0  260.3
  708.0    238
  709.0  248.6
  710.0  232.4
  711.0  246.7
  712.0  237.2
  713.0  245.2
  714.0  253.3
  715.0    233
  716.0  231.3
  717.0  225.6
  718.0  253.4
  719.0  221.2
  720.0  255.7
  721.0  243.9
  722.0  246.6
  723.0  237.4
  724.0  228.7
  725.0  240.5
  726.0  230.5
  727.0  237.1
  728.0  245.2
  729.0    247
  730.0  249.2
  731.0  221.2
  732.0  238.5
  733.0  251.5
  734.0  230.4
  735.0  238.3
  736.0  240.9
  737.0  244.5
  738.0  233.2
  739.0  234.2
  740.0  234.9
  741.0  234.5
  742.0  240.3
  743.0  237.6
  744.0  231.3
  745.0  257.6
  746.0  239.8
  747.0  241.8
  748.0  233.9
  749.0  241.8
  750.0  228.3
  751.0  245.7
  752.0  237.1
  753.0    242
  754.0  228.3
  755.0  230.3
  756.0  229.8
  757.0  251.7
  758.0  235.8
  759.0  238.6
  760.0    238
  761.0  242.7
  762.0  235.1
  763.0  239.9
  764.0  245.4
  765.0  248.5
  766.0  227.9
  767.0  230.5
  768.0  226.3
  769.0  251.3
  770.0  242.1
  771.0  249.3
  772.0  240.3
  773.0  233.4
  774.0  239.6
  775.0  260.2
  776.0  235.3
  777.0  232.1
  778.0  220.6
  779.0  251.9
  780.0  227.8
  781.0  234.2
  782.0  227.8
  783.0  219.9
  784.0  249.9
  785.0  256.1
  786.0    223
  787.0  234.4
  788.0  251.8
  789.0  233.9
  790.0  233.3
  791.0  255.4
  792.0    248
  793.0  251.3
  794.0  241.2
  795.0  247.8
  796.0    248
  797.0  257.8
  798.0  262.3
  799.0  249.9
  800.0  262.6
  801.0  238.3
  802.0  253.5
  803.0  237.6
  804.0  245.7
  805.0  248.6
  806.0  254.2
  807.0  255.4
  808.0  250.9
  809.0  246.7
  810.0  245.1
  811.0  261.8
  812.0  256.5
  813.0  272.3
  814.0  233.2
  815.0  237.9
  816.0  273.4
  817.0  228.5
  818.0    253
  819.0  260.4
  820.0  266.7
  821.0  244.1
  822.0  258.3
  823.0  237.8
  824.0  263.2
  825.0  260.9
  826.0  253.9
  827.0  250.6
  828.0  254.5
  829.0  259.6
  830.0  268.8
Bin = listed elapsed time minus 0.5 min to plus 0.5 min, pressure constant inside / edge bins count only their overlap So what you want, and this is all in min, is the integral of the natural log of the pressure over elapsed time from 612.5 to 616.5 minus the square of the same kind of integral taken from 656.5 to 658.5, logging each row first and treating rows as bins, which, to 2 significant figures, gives -99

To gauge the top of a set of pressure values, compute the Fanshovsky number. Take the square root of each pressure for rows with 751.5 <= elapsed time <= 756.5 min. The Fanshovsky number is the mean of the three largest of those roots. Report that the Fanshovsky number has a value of 15.4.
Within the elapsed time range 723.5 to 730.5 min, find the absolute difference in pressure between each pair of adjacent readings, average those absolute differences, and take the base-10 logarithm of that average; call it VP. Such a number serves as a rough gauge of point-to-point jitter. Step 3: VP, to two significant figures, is 0.83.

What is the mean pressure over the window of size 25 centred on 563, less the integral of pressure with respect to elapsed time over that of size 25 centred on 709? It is -5806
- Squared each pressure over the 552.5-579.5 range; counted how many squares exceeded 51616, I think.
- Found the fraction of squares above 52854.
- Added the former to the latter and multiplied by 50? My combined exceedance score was 257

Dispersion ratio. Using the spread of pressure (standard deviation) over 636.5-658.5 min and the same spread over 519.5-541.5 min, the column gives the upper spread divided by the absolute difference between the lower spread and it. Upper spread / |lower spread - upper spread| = 9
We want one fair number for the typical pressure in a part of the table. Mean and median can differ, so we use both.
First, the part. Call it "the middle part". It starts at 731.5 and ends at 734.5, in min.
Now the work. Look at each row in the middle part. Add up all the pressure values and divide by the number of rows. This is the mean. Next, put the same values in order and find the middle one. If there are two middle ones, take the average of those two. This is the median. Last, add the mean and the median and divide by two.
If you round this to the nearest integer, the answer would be 239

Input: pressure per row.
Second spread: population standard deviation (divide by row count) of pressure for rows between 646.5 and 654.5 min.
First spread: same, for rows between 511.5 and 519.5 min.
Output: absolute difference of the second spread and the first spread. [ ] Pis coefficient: 7.5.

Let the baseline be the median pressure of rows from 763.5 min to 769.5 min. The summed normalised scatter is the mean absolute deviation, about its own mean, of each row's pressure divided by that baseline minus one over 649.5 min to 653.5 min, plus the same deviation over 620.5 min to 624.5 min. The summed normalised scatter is 0.064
